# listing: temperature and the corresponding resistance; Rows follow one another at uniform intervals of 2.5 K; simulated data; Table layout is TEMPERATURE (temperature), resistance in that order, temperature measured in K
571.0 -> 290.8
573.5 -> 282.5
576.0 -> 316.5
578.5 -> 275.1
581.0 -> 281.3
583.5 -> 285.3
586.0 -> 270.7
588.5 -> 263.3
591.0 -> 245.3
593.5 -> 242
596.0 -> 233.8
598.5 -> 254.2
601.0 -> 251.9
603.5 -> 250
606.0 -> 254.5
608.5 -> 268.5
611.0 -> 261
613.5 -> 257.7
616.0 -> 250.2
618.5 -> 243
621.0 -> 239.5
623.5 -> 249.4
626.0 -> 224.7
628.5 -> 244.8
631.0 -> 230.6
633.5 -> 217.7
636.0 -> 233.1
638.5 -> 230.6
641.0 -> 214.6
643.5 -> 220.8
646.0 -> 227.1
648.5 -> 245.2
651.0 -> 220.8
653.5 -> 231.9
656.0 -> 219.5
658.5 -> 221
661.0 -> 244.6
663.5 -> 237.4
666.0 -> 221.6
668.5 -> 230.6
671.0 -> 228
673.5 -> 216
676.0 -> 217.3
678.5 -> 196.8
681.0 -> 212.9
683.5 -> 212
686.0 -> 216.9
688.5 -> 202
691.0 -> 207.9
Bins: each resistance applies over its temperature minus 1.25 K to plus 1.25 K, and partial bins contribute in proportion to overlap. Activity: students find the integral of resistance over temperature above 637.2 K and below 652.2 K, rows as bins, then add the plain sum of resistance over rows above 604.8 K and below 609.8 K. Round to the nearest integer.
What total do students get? 3921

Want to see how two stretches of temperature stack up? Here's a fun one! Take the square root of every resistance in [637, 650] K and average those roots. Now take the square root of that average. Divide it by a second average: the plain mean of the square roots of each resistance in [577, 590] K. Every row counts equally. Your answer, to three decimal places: 0.234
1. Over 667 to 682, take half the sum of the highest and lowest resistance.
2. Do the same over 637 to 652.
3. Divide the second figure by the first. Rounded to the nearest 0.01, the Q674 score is 1.08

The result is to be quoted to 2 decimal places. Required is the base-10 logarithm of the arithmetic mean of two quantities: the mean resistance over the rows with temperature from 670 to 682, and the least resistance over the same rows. 2.31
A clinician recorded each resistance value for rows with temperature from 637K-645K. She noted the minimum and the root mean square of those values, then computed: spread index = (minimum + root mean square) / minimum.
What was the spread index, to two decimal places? 2.03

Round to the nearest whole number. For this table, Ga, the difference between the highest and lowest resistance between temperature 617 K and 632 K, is 25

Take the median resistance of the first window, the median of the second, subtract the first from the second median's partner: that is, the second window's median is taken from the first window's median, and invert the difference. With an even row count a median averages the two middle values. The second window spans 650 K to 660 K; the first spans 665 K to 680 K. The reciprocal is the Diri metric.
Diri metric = -0.69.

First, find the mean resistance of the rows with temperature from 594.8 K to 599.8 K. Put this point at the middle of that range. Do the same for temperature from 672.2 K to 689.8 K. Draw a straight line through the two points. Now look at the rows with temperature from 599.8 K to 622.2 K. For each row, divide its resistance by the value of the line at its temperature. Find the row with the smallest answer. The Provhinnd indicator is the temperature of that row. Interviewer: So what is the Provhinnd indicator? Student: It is 621.0 K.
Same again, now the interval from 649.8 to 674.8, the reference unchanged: 651.0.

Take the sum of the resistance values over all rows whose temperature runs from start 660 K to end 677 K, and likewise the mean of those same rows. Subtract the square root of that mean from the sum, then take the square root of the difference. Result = 39.8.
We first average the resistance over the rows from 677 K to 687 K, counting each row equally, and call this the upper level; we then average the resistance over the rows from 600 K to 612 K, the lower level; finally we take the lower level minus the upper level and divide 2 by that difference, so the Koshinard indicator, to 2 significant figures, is 0.042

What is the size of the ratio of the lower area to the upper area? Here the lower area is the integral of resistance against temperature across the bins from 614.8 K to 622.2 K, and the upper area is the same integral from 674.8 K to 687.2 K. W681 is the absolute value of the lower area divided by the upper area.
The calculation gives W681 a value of 0.7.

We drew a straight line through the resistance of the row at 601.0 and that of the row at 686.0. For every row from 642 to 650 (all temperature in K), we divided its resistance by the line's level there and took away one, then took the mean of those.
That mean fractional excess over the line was -0.01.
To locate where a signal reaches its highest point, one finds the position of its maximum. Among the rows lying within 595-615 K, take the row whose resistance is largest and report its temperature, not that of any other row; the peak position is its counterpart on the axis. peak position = 608.5 K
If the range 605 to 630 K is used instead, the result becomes 608.5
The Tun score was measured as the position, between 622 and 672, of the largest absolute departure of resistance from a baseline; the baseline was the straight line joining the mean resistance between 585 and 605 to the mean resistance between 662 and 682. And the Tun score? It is 661.0 K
